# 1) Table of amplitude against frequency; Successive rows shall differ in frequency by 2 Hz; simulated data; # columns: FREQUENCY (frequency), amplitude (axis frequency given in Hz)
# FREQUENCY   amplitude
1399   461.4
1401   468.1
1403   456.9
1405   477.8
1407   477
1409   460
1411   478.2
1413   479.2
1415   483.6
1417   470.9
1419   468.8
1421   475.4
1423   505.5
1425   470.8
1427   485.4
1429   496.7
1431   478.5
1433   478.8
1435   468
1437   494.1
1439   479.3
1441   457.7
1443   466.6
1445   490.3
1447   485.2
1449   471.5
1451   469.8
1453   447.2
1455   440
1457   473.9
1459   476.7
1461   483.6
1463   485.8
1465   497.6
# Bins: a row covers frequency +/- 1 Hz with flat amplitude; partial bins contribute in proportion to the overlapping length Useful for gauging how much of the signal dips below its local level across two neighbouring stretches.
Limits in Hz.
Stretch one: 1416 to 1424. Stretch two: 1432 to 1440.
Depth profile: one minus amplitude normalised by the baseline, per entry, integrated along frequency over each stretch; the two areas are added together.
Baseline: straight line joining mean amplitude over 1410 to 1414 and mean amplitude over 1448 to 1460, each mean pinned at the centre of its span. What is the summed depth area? -0.25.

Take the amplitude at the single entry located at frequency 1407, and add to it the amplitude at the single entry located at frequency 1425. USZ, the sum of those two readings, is 948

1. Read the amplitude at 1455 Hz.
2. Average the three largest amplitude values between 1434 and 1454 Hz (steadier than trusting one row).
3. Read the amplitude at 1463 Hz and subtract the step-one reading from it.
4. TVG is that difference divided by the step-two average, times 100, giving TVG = 9.3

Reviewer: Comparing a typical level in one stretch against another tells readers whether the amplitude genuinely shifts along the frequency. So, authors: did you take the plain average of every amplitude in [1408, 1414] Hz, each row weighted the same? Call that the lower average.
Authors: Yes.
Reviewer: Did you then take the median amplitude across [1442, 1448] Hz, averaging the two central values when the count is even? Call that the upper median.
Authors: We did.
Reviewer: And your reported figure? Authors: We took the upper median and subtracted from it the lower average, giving 13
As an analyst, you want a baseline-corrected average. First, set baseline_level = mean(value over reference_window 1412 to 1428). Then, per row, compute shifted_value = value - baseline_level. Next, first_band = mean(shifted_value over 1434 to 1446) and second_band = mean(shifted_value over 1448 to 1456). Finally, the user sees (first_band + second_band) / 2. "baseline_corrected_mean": -13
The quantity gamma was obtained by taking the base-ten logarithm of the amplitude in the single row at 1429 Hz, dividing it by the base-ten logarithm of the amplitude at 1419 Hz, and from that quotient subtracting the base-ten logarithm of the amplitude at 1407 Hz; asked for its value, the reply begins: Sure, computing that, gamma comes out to -1.67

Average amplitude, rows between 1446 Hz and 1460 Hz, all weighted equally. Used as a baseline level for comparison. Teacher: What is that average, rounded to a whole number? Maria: 466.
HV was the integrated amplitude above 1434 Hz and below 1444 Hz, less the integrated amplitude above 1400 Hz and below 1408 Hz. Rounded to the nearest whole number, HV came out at 972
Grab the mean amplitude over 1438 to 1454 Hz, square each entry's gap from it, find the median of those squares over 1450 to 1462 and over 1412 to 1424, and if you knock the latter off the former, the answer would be 53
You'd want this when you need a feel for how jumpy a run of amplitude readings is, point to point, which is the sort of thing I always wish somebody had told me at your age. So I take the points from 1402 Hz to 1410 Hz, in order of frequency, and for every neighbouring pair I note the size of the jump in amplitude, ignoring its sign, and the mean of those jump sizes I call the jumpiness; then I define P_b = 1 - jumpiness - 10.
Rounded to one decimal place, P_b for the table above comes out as -21.9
